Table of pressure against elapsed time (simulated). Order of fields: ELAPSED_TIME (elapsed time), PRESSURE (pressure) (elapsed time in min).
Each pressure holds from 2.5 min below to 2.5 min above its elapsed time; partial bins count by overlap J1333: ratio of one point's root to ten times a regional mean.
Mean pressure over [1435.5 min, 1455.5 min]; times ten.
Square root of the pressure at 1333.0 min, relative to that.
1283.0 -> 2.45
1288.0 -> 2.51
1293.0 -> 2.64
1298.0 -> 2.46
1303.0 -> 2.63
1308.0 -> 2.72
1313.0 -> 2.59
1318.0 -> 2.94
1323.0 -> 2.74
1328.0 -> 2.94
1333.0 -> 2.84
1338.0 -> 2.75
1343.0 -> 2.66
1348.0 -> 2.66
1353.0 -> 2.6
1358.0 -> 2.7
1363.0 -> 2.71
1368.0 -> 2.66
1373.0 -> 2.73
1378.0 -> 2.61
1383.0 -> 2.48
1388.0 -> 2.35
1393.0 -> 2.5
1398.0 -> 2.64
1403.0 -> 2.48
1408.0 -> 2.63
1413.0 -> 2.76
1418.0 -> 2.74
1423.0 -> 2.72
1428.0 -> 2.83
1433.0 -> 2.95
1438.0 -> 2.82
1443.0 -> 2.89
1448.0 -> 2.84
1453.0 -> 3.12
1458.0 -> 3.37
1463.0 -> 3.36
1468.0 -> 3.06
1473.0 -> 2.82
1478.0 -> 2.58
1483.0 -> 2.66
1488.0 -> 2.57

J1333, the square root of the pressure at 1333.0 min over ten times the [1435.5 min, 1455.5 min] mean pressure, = 0.058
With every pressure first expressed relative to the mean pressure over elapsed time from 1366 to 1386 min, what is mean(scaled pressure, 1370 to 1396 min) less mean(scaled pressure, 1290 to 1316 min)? -0.028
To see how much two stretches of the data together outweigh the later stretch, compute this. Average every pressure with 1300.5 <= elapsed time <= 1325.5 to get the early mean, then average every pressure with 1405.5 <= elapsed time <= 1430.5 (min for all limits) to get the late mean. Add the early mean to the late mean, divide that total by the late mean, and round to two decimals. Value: 2.00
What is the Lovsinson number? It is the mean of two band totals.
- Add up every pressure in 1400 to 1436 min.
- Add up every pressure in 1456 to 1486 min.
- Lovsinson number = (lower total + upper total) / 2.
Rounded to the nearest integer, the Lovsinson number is 18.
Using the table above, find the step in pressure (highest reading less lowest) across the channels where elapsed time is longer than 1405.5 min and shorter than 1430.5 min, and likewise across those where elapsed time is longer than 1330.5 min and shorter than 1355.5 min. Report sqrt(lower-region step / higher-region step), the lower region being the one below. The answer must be 1.10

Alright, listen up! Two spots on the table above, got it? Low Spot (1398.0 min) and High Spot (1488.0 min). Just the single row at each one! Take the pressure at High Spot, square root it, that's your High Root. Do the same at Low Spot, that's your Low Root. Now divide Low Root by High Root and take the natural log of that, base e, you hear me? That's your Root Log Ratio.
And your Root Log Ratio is 0.013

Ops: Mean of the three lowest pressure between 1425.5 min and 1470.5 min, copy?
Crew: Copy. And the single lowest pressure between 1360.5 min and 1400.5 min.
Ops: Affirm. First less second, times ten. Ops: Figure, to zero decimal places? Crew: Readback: 5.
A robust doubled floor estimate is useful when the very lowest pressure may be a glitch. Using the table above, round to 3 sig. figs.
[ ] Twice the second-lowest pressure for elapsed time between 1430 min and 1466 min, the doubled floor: 5.68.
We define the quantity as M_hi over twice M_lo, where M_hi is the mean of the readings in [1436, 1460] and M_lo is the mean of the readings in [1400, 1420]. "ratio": 0.567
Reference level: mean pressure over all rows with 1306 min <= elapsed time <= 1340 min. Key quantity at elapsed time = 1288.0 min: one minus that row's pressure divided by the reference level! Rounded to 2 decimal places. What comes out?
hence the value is 0.10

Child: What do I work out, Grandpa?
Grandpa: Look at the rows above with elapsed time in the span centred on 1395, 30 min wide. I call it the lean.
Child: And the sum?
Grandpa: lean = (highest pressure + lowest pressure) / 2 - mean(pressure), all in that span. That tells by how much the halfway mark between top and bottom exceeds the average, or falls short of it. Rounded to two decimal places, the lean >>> -0.02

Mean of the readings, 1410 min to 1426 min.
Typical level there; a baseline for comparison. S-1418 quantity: 2.74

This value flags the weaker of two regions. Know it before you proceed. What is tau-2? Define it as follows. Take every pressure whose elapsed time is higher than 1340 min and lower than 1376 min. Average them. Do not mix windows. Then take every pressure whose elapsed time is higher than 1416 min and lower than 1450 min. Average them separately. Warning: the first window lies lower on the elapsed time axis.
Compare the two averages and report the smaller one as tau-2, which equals 2.674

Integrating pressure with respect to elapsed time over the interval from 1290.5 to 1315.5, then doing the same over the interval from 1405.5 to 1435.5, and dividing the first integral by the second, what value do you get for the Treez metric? 0.78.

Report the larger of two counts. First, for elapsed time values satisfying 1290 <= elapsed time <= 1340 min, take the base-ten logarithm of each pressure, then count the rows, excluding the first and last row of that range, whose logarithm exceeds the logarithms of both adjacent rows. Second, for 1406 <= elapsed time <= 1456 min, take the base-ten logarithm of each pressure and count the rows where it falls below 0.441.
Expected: 4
